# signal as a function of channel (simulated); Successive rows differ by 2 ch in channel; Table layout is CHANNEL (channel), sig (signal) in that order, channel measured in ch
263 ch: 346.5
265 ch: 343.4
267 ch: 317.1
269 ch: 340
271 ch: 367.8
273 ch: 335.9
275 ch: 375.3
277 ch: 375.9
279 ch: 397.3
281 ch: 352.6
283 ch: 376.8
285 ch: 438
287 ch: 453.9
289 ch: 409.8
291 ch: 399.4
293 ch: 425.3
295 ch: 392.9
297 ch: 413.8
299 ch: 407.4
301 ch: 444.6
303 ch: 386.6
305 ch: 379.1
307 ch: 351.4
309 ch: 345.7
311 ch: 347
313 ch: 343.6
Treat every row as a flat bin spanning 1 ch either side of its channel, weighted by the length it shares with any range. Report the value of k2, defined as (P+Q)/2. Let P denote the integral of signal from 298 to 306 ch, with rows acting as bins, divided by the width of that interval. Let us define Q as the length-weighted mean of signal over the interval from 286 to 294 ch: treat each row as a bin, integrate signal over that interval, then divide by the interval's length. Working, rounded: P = 404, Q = 422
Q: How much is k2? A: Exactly 413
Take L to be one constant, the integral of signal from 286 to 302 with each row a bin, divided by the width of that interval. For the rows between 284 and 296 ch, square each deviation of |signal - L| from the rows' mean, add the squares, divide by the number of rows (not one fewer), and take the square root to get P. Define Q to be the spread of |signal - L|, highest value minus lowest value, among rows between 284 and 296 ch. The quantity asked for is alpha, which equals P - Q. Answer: -19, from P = 9.7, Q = 29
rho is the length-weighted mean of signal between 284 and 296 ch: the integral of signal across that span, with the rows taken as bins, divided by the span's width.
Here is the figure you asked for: 420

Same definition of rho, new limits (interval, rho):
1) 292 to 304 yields 412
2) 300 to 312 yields 376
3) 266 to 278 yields 352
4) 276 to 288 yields 399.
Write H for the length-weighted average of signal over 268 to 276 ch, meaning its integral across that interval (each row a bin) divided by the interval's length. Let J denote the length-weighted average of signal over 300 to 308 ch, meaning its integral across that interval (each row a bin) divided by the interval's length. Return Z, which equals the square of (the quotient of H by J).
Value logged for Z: 0.83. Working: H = 355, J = 390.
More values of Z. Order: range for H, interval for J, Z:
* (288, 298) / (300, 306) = 1.02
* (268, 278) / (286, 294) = 0.72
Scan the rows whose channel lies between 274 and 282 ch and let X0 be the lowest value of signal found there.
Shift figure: 352.6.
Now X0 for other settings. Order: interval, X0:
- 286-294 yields 399.4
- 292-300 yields 392.9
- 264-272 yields 317.1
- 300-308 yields 351.4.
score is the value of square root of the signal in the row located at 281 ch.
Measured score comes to 18.8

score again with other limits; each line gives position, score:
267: 17.8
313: 18.5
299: 20.2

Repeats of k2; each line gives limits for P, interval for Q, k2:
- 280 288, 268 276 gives 380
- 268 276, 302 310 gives 360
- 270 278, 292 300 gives 387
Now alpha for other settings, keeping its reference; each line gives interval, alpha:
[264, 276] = -39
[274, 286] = -31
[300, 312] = -27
